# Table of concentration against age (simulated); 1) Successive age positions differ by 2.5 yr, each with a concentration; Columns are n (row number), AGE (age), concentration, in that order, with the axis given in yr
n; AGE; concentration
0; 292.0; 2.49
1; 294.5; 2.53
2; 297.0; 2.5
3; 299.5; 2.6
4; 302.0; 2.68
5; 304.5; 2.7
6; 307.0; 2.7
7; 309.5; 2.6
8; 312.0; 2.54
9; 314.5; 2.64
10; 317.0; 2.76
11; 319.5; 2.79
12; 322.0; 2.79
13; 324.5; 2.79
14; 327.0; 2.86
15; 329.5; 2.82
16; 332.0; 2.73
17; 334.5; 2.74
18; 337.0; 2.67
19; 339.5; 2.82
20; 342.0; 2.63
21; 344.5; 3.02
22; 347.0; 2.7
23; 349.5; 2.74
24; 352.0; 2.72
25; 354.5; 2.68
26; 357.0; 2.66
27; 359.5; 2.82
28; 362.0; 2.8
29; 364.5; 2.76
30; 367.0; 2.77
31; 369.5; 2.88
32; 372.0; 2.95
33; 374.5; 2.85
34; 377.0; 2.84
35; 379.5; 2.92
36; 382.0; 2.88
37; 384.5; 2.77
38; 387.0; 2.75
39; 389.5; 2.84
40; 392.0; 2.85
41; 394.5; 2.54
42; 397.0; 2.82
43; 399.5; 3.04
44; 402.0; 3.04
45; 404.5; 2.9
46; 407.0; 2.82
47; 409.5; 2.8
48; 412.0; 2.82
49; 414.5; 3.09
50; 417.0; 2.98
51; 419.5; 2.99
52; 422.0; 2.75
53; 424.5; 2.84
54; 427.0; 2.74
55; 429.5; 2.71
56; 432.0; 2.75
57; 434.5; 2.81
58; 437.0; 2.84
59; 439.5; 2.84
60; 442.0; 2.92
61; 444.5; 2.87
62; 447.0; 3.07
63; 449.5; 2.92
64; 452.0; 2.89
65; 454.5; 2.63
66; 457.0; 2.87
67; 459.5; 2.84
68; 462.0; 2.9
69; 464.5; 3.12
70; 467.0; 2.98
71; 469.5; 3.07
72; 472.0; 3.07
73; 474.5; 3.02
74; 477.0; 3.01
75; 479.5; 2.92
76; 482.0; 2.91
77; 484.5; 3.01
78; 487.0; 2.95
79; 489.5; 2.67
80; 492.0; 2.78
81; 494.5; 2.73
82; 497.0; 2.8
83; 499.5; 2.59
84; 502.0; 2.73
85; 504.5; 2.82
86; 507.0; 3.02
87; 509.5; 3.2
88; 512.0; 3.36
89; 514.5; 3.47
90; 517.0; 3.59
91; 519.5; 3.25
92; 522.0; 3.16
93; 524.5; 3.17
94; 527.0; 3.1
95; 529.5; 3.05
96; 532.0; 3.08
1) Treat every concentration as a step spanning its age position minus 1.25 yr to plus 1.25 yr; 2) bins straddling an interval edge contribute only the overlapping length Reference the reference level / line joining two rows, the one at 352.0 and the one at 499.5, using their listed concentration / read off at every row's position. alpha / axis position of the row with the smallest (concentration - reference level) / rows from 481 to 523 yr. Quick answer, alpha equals 499.5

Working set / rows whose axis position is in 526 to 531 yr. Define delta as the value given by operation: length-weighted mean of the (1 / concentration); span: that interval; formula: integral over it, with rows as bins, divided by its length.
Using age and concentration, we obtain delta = 0.325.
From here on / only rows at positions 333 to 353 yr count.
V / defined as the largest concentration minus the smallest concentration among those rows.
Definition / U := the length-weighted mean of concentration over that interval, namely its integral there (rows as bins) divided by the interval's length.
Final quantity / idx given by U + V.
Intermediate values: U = 2.76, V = 0.39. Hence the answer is 3.15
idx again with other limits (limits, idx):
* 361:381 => 3.04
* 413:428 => 3.25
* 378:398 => 3.18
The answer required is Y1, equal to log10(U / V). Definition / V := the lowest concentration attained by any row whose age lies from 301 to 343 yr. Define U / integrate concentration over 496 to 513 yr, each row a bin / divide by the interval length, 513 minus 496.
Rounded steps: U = 2.93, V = 2.54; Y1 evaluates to 0.062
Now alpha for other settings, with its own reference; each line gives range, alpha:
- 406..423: 422.0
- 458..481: 459.5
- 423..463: 454.5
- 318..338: 337.0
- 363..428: 394.5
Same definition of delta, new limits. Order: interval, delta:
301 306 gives 0.372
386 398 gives 0.363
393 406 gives 0.350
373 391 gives 0.353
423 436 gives 0.361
